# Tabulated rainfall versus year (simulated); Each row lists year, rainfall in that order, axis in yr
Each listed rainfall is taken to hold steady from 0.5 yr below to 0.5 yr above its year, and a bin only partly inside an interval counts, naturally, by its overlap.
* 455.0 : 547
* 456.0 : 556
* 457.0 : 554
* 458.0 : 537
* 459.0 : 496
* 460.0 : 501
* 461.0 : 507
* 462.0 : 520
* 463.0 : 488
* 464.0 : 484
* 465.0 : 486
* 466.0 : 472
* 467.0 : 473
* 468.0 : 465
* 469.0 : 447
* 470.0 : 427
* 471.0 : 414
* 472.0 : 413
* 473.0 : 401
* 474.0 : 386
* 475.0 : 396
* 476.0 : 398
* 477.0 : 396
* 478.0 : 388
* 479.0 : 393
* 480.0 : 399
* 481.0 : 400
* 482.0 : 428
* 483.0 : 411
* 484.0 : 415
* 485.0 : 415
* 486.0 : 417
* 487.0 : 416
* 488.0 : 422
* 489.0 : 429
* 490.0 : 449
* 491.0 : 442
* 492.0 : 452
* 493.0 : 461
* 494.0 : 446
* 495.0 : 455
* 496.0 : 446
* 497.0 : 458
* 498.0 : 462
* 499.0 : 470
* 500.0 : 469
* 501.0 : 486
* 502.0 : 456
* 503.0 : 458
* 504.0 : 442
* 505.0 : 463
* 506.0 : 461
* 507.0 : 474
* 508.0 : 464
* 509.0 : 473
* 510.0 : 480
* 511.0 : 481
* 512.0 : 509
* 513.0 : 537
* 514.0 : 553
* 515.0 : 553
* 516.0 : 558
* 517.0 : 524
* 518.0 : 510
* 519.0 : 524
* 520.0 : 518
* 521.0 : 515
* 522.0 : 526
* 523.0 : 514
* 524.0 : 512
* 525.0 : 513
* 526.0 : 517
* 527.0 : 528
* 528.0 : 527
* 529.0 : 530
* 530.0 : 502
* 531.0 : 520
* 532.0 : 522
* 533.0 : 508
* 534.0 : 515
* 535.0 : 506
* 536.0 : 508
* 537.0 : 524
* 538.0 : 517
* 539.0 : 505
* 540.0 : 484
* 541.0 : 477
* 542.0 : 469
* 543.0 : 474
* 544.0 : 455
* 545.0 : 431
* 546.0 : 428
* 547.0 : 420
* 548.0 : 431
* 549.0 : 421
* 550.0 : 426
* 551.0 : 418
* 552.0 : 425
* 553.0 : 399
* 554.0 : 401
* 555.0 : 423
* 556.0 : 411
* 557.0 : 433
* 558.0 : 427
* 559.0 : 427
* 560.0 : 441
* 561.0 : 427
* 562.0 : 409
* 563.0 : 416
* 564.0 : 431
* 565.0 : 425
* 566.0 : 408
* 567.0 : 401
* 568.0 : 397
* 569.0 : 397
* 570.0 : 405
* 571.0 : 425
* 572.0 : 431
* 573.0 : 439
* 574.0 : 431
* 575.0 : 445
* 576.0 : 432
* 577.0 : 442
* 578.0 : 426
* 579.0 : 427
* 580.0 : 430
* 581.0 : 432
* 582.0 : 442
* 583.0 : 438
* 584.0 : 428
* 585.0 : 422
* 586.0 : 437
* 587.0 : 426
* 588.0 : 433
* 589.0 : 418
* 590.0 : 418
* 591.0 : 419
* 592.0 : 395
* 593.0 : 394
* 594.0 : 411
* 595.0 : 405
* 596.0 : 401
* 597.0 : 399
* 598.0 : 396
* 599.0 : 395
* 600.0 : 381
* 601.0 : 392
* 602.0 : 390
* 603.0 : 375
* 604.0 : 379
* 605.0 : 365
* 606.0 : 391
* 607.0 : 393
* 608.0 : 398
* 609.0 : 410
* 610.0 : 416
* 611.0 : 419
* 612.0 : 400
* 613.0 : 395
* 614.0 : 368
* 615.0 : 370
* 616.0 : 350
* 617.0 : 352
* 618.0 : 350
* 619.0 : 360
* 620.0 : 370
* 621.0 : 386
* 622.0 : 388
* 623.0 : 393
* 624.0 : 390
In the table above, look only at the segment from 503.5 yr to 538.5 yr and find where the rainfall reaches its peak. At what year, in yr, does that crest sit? 516.0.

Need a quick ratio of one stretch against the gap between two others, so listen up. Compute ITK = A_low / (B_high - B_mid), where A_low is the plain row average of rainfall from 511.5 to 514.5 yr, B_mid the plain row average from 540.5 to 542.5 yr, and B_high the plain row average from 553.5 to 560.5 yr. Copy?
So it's -11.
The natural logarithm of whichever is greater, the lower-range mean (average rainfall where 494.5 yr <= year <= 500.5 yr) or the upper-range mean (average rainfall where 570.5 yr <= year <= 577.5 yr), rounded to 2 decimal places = 6.13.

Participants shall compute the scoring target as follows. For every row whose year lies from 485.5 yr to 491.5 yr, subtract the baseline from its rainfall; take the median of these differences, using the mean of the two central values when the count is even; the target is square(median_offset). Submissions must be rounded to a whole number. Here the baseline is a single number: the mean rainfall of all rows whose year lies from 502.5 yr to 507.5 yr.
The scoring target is 1163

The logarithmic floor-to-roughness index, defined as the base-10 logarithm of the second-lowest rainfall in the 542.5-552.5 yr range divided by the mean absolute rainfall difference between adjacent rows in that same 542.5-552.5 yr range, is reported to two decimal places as 1.60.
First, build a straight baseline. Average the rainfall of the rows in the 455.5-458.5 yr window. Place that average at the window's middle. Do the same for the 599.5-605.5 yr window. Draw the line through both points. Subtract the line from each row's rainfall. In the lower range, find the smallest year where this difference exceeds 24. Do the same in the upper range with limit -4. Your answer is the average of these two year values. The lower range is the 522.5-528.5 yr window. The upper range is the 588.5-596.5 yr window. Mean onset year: 556.0 yr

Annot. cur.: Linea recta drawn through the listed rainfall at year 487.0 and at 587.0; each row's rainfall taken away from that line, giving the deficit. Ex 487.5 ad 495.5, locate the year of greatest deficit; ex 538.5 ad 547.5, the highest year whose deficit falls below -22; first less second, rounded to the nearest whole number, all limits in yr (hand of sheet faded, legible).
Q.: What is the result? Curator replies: -56 yr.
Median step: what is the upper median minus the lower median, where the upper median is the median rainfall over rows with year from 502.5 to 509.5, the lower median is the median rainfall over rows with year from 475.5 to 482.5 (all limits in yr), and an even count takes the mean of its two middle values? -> 65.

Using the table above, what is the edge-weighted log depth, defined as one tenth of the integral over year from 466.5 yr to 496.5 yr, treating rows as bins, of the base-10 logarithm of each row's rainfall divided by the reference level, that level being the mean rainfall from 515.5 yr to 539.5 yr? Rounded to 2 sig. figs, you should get -0.27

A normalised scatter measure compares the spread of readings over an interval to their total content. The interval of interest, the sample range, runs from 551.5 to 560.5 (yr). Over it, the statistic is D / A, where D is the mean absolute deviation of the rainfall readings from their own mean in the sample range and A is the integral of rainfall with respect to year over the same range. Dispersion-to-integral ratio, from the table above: 0.003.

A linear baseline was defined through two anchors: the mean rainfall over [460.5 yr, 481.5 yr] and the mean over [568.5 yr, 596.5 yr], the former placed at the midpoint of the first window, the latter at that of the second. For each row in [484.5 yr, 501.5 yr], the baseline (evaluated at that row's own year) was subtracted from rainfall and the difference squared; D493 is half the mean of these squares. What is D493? 307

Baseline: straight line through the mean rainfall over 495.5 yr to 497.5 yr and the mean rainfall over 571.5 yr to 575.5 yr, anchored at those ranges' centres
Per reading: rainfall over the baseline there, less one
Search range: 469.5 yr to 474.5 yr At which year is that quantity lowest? 474.0 yr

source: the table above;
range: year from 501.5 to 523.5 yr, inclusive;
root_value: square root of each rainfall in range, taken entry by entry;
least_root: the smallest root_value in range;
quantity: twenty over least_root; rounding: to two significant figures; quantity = 0.95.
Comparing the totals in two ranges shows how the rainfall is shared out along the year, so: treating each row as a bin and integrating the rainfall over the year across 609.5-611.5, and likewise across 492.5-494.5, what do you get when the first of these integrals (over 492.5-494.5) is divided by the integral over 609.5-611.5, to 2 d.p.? 1.09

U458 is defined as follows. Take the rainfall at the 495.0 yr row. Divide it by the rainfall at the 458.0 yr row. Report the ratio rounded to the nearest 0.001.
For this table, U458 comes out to 0.847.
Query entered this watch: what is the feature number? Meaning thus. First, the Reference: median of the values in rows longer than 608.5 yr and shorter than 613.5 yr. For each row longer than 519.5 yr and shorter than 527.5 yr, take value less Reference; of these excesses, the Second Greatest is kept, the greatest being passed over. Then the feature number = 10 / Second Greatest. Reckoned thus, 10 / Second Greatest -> 0.1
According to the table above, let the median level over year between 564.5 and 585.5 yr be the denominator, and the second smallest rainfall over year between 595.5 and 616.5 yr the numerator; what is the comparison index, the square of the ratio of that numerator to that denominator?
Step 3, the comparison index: 0.73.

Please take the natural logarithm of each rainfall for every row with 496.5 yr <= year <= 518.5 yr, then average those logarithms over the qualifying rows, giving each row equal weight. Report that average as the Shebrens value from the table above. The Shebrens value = 6.19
